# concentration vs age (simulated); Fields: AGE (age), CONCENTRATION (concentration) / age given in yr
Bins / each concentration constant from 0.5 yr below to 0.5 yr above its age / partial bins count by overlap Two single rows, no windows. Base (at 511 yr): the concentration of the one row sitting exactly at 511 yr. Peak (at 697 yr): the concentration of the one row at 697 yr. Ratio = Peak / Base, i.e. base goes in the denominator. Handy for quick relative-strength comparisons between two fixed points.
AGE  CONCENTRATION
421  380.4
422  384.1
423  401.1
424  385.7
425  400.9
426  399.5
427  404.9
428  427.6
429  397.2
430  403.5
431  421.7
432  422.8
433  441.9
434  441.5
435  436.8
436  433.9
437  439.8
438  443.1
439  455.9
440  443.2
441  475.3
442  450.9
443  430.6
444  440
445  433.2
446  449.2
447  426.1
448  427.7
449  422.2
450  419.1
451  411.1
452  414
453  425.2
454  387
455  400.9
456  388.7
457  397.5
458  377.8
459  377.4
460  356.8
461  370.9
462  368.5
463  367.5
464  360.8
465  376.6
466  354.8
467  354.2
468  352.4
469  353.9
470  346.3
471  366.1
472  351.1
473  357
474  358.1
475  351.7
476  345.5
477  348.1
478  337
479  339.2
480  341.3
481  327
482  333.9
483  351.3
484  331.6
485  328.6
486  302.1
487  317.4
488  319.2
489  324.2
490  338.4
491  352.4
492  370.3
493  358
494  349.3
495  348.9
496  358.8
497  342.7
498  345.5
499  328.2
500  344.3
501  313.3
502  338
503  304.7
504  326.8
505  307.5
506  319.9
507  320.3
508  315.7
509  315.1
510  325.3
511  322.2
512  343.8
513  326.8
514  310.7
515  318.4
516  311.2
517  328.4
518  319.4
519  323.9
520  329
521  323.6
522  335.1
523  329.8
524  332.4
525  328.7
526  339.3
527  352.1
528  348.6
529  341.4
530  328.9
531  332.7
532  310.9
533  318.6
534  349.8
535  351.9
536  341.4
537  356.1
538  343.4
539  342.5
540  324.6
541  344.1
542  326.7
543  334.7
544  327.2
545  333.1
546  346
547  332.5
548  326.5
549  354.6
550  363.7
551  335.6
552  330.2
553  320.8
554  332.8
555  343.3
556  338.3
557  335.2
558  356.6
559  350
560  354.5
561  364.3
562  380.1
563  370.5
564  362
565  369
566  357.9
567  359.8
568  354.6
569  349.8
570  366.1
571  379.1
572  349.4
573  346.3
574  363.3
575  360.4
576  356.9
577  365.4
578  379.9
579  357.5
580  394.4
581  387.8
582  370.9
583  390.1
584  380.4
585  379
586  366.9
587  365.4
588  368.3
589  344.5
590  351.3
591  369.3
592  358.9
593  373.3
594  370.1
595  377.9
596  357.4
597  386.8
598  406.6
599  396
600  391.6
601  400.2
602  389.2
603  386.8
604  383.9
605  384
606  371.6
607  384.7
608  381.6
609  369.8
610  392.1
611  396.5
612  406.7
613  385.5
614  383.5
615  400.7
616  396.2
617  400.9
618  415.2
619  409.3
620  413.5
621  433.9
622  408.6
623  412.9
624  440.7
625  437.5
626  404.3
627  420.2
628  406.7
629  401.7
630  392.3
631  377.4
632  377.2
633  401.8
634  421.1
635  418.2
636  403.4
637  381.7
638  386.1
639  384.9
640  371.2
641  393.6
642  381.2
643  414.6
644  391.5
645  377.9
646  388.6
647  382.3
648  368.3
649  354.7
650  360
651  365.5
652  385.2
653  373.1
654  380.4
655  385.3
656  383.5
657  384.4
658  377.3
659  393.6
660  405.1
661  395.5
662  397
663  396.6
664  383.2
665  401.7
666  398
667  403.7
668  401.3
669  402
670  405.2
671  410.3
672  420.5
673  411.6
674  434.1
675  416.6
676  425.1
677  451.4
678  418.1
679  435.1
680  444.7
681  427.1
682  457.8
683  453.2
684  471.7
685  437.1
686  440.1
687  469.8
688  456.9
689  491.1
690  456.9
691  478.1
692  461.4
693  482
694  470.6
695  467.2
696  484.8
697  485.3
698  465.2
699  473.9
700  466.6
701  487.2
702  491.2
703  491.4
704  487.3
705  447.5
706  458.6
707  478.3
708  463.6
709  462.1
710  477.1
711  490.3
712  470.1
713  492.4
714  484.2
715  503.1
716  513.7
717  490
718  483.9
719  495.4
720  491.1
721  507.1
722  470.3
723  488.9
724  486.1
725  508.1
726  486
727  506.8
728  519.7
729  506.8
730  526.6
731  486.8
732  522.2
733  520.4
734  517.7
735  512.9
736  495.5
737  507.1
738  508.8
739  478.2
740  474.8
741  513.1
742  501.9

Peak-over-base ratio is 1.51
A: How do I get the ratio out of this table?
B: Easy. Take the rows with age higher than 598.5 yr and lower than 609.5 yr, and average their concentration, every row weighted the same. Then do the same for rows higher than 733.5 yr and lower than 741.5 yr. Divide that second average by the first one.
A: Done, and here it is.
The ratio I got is 1.30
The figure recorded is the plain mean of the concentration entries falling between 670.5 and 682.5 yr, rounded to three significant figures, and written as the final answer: 429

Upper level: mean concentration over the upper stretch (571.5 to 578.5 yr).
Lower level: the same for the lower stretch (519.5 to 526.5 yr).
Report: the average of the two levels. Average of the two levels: 346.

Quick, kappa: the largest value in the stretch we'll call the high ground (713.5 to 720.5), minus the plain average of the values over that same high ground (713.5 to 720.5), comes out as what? 19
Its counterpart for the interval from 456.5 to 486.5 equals 45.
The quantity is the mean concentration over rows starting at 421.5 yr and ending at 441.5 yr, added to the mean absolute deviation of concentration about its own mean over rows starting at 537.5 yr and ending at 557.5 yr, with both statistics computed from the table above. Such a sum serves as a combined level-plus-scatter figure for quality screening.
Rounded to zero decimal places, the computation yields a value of 431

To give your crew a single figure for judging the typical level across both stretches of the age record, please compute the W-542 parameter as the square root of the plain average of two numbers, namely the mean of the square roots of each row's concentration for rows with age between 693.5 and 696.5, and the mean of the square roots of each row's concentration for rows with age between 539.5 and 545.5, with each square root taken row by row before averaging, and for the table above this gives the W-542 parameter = 4.471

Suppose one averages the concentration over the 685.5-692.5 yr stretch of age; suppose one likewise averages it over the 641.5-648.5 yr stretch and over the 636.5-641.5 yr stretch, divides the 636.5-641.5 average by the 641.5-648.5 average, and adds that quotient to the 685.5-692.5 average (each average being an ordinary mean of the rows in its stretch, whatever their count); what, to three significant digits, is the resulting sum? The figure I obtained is 466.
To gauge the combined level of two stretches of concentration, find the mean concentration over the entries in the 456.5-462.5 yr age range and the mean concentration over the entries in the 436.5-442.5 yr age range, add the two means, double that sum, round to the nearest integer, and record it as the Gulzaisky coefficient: 1652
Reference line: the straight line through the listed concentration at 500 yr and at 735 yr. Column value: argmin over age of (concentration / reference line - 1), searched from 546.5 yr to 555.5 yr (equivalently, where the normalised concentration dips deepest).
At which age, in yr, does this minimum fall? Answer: 553 yr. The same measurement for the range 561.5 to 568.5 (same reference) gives 568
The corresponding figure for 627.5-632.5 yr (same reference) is 632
